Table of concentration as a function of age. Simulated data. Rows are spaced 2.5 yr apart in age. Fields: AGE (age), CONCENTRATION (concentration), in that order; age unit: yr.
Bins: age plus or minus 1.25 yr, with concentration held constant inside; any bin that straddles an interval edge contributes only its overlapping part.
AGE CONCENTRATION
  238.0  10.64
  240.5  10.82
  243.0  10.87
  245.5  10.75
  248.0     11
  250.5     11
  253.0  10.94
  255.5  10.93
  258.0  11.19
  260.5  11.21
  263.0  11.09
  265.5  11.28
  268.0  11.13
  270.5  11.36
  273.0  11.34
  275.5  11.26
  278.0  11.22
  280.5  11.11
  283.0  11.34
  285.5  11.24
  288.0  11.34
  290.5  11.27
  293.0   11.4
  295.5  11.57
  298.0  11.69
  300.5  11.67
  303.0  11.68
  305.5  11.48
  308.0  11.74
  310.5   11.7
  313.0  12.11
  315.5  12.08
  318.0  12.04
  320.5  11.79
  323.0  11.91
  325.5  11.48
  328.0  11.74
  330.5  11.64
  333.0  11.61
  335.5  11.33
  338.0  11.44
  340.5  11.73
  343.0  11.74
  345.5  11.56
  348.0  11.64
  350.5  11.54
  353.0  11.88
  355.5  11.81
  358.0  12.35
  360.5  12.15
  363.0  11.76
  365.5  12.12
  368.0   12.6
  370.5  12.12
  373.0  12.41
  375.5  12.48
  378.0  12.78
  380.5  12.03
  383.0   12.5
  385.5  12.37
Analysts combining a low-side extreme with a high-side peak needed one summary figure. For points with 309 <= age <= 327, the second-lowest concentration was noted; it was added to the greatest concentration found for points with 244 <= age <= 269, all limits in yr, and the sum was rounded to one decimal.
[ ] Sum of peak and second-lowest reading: 23.0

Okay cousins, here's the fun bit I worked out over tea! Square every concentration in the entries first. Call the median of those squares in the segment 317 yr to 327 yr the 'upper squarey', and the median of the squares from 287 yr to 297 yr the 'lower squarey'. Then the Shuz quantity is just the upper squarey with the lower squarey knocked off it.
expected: 11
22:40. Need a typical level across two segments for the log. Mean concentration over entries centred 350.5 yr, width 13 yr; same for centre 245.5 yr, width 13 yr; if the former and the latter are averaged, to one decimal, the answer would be 11.3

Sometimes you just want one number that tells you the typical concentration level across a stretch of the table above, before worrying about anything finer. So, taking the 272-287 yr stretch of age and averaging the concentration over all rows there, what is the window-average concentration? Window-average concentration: 11.3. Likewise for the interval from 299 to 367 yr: 11.8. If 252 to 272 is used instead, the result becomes 11.1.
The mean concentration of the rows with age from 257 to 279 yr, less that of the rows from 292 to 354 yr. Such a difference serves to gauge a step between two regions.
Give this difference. -0.5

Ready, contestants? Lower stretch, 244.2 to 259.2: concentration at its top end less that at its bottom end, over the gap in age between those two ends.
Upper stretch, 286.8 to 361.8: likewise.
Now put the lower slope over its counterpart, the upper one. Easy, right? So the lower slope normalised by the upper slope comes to 3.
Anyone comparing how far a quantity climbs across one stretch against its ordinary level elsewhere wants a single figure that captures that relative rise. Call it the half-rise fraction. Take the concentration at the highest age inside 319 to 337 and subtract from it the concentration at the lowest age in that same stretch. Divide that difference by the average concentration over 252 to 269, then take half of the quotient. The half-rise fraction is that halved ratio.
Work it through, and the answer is -0.021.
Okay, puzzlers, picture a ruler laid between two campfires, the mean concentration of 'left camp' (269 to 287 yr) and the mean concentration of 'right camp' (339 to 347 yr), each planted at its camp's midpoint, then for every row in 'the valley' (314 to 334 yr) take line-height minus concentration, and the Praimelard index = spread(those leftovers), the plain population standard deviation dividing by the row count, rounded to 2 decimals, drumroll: 0.23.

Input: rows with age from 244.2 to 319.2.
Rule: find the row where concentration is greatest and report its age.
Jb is 313.0 yr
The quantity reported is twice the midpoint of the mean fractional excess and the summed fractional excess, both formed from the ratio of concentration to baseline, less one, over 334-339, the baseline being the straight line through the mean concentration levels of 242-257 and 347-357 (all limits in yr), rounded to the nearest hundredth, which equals -0.06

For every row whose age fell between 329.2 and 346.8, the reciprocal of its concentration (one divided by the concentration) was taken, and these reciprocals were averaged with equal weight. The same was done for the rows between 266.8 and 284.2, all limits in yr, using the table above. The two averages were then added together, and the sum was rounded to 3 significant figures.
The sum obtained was 0.175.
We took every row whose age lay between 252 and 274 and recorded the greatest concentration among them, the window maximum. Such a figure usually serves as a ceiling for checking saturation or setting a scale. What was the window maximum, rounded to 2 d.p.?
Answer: 11.36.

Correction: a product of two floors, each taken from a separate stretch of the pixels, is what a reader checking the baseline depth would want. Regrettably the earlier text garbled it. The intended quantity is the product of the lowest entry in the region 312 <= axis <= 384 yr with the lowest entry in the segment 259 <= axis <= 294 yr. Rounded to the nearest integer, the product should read 126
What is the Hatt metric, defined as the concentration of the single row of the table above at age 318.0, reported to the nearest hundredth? 12.04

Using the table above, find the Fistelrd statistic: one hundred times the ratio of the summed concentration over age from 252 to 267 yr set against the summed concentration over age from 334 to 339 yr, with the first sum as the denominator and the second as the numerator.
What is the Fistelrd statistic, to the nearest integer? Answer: 34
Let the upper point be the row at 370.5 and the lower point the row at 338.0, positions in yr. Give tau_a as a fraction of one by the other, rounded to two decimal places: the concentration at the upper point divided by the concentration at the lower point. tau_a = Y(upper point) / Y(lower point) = 1.06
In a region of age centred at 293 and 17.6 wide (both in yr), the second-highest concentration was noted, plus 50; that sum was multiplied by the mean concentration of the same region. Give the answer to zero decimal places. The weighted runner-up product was 706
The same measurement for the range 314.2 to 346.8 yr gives 726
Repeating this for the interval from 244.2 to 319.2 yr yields 706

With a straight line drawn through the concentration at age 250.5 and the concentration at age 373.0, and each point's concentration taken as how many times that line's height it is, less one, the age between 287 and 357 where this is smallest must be 335.5 yr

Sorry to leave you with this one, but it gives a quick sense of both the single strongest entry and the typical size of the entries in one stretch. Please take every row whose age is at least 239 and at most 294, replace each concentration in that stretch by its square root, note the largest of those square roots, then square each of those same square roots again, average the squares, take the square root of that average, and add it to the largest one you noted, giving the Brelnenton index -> 6.71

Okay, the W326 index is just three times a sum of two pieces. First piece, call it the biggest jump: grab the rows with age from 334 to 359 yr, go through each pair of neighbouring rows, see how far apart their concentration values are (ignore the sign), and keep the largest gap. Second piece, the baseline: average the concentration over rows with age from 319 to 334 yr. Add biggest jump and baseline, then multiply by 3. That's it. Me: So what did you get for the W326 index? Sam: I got 36.7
